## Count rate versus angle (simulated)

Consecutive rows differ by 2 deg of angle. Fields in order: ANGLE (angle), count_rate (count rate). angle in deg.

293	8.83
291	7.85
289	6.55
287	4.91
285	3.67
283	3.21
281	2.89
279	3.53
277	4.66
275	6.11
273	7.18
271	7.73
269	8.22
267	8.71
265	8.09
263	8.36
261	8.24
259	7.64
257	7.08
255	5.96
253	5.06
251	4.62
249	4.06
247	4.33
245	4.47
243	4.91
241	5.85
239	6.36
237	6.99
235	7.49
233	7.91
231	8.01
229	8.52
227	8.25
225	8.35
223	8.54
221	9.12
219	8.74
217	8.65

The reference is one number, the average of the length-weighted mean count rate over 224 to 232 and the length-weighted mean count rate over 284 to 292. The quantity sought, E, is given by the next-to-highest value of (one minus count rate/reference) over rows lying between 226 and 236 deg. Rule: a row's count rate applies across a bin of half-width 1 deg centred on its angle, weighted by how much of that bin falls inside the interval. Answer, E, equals -0.13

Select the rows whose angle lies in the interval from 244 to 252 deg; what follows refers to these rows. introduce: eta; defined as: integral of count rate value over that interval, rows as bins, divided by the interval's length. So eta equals 4.4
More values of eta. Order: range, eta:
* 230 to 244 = 6.8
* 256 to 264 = 7.8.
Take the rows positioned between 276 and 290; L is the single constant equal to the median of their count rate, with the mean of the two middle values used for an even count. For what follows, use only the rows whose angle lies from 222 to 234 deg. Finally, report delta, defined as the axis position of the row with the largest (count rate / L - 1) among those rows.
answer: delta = 223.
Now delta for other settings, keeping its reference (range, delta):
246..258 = 257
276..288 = 287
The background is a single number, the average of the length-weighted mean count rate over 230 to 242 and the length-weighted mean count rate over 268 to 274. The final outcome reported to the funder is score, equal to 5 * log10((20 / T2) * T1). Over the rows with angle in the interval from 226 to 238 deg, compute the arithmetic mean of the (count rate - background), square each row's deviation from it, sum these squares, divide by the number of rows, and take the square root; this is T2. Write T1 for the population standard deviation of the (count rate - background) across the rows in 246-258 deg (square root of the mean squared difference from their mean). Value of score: 8.1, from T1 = 1.04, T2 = 0.50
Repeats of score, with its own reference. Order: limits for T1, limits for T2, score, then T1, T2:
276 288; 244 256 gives 6.9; 0.73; 0.62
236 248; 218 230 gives 9.2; 0.99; 0.28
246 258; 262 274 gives 8.2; 1.04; 0.49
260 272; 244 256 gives 4.9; 0.29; 0.62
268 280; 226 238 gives 9.1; 1.68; 0.50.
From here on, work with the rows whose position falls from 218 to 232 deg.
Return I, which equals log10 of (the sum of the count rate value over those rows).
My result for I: 1.8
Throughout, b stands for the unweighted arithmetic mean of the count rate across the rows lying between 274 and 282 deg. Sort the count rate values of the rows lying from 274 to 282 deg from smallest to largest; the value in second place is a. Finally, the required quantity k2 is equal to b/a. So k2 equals 1.22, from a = 3.53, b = 4.3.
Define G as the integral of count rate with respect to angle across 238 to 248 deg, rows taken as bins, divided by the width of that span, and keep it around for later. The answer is 5.2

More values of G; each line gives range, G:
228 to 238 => 7.8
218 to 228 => 8.6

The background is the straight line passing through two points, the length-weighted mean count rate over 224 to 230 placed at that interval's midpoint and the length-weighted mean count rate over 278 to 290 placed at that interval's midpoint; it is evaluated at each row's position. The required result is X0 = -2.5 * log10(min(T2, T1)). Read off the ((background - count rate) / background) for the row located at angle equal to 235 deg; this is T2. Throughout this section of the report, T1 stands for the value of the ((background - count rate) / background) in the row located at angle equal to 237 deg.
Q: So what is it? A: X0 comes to 3.6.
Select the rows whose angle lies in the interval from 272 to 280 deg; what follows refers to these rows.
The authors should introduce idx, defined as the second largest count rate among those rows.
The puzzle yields 6.11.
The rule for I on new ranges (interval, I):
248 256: 1.3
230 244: 1.7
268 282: 1.6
